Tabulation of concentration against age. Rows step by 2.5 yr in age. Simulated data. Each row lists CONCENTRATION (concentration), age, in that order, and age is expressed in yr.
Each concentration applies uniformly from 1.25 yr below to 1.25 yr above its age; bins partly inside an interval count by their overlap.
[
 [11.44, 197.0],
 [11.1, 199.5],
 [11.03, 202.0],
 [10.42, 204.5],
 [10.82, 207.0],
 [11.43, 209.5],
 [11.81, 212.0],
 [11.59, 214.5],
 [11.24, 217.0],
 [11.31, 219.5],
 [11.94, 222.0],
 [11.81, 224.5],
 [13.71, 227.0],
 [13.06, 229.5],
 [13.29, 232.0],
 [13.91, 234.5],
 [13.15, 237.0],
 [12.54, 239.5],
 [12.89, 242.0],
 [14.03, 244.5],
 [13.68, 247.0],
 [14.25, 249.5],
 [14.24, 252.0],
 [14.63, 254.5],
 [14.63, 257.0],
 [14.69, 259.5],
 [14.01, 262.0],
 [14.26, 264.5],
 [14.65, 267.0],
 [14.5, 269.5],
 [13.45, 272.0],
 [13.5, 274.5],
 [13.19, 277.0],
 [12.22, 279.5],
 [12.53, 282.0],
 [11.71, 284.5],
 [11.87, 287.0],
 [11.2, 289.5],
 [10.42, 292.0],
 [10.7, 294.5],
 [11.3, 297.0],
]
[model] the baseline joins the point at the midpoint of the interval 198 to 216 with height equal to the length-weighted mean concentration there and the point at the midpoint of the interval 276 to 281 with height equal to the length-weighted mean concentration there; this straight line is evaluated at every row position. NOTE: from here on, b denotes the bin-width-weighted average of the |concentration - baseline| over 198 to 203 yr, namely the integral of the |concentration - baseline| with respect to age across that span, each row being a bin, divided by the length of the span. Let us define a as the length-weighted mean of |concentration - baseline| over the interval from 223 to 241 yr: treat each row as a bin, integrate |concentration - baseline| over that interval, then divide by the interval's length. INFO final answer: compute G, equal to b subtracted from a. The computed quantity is 1.3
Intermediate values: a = 1.35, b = 0.1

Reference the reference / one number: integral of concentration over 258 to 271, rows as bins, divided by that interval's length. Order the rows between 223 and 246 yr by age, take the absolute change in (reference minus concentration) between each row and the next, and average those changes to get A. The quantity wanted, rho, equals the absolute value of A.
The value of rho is 0.78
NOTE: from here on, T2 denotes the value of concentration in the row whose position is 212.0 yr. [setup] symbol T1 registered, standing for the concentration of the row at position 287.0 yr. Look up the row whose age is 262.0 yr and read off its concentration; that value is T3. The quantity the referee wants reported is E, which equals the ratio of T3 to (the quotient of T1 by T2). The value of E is 13.9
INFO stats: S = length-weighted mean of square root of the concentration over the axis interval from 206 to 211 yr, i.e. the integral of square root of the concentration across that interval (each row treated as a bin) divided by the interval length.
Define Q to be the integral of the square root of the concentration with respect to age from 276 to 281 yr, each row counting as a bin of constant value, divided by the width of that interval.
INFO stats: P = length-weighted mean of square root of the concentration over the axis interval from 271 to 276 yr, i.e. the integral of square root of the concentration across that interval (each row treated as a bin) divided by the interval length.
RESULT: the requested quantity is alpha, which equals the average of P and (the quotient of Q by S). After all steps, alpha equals 2.37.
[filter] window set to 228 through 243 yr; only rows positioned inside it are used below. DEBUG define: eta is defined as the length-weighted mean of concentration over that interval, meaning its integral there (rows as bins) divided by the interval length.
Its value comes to 13.2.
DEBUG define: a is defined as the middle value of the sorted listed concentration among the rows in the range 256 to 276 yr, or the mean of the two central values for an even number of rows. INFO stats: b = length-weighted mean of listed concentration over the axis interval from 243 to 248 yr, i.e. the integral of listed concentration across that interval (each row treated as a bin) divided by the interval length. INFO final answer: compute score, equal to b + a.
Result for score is 28.2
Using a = 14.4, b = 13.8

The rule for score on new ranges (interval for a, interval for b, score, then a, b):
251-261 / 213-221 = 26.0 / 14.6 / 11.4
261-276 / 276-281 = 26.8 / 14.1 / 12.7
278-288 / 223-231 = 24.9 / 12.0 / 12.8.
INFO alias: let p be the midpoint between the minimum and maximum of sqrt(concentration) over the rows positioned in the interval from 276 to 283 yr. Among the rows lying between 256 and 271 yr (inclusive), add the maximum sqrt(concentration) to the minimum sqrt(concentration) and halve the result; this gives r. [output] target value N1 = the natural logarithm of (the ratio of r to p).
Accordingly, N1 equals 0.061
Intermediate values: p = 3.56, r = 3.79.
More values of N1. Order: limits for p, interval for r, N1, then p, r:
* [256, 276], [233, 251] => -0.025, 3.75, 3.66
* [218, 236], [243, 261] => 0.060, 3.55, 3.77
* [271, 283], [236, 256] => 0.027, 3.58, 3.68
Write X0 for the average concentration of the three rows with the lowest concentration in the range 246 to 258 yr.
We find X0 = 14.1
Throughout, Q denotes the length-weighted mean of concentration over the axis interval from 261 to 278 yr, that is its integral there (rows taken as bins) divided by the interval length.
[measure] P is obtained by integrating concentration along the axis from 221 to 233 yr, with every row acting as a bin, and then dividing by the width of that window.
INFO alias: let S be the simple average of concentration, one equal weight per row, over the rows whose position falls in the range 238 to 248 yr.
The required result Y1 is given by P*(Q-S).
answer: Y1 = 8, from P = 12.8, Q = 13.9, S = 13.3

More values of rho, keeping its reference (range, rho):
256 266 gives 0.33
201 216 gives 0.44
